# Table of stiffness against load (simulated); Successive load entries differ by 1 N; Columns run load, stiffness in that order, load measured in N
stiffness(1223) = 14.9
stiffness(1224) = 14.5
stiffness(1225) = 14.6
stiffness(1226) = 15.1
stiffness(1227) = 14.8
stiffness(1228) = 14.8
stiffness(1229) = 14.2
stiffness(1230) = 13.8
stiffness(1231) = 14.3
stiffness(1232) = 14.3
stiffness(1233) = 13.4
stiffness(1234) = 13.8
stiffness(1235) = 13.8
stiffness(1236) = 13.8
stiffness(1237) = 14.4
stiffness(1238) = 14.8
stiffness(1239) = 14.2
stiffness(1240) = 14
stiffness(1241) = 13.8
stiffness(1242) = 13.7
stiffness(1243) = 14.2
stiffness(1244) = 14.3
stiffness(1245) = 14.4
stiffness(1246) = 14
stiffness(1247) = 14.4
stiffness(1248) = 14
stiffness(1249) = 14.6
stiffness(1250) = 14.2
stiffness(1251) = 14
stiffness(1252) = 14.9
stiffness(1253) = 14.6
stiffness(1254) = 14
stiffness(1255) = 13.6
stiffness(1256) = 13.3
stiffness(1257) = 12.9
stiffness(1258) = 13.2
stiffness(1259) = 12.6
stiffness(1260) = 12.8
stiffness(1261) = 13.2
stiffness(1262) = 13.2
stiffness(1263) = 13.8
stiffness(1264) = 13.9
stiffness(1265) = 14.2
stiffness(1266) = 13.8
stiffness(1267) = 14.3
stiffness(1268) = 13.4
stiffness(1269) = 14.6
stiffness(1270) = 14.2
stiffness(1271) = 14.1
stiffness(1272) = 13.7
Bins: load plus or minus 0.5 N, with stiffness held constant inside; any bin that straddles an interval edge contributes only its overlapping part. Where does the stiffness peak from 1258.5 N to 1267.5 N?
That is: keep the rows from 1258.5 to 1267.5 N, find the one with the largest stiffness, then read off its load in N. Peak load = 1267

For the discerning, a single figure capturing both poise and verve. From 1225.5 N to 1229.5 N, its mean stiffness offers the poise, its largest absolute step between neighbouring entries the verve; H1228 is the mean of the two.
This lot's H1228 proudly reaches 7.7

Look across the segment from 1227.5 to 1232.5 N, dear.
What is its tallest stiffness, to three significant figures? 14.8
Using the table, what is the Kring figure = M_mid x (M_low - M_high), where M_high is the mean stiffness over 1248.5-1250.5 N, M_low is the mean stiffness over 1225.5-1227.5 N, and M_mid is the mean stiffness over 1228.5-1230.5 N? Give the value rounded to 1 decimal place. 7.7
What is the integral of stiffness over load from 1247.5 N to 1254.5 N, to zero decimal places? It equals 100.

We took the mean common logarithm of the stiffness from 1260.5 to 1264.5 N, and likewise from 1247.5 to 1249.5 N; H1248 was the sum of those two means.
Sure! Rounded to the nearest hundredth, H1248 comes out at 2.29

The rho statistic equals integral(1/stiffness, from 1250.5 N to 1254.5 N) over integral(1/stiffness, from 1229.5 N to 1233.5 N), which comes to 1.0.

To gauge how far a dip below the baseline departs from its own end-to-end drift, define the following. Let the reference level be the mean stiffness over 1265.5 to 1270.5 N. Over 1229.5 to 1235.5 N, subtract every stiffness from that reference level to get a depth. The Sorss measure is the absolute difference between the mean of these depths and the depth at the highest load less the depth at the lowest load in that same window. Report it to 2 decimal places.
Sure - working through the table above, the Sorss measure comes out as 0.16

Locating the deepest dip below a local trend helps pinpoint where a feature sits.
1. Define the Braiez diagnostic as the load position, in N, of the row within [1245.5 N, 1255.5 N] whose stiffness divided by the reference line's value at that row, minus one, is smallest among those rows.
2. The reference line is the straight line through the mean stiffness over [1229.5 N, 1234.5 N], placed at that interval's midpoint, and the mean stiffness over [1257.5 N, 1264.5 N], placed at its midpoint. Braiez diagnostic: 1255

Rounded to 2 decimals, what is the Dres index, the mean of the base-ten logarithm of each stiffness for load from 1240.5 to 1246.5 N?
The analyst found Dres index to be 1.15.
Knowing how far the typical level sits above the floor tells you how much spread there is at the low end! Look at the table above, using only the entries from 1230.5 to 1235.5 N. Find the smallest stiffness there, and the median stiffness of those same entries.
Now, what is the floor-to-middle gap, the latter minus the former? 0.40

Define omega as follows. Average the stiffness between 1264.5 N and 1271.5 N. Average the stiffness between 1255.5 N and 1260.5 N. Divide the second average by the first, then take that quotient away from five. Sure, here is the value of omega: 4.08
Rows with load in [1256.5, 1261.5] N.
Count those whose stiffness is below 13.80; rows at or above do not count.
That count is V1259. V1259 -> 5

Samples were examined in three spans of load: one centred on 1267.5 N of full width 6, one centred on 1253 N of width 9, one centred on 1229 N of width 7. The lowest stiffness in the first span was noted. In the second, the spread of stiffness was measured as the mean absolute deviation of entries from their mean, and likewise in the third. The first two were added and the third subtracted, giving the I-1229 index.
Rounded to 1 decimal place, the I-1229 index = 13.5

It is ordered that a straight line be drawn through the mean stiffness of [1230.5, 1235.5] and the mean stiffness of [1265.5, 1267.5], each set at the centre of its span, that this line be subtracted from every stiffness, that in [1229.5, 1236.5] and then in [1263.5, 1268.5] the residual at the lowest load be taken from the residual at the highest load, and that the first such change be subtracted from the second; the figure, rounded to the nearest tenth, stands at -0.5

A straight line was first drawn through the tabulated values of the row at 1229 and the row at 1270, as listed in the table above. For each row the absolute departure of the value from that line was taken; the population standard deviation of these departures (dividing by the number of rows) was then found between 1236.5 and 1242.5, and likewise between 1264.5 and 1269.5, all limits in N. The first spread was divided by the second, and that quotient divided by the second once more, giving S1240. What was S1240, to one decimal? 2.6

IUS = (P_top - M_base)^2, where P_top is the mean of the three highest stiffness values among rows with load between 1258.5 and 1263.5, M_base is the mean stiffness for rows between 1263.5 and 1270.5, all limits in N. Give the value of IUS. 0.43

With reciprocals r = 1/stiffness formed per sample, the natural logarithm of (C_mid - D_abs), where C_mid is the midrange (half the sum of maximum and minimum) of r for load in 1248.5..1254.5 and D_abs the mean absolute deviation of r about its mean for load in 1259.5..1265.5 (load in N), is -2.706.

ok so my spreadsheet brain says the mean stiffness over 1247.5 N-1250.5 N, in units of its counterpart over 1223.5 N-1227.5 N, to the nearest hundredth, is 0.97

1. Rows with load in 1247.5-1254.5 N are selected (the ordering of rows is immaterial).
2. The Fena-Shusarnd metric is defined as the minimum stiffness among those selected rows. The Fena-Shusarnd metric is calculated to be 14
